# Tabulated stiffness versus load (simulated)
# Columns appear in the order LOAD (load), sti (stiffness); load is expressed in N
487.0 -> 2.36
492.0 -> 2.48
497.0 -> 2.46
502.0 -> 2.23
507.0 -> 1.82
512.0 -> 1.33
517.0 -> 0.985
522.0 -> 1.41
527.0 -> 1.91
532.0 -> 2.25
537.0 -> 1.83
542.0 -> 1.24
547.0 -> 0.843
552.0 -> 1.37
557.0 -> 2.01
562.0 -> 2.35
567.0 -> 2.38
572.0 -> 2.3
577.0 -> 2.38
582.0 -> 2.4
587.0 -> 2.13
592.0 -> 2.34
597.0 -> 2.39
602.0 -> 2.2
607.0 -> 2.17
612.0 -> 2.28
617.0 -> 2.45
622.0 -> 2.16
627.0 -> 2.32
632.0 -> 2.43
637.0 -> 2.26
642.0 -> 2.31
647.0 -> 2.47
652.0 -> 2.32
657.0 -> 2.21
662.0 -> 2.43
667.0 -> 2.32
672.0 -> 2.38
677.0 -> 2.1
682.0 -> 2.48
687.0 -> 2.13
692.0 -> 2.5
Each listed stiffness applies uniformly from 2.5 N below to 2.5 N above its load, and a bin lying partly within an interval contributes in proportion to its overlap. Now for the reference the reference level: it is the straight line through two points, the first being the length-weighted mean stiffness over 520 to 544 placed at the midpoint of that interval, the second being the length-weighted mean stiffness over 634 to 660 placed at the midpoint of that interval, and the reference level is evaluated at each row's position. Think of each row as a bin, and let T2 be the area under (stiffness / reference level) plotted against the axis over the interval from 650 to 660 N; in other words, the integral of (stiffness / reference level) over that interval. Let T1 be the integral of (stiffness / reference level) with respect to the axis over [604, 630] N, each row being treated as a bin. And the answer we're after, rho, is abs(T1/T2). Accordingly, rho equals 2.8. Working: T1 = 27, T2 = 10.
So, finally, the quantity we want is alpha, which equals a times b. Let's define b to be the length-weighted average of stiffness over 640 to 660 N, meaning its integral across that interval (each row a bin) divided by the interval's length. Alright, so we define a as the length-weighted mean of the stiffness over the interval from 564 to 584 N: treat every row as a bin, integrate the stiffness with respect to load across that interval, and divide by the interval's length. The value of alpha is 5.5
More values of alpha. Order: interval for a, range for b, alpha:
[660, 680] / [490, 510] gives 5.1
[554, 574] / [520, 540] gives 4.1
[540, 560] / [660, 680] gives 3.2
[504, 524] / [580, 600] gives 3.2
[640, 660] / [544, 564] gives 3.8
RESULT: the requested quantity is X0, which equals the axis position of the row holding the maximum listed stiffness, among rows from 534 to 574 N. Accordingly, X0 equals 567.0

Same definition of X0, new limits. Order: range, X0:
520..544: 532.0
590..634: 617.0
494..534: 497.0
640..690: 682.0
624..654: 647.0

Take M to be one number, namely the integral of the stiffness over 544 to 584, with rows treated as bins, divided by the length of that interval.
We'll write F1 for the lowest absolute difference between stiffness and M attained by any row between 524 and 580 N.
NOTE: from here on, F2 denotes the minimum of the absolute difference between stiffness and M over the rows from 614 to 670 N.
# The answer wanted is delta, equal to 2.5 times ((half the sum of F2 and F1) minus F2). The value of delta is -0.19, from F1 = 0.02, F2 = 0.17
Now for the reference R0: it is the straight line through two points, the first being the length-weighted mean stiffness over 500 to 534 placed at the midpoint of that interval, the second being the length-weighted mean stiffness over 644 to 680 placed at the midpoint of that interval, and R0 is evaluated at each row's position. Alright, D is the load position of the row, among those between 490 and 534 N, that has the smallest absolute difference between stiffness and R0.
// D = 507.0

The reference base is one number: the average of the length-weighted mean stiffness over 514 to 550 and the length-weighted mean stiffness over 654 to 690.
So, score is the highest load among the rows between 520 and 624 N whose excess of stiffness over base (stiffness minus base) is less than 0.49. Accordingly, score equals 622.0 N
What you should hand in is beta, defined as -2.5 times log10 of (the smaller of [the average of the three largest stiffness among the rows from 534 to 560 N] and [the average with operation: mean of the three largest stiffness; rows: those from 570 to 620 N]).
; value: -0.60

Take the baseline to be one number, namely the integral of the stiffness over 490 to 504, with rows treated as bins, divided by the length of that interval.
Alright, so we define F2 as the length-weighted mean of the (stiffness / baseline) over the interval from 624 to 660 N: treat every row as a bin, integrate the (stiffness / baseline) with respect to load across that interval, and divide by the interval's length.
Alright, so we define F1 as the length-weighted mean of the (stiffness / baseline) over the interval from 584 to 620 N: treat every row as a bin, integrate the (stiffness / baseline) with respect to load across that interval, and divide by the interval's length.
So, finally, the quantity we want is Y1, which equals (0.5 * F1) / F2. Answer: 0.49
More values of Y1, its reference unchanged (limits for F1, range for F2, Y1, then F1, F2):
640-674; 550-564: 0.61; 0.982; 0.800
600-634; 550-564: 0.60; 0.956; 0.800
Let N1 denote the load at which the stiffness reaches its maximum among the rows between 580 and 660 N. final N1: 647.0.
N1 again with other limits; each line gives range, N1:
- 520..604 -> 582.0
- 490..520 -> 492.0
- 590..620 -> 617.0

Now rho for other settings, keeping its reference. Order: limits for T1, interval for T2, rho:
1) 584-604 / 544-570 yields 0.9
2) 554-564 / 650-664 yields 0.8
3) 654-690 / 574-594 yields 1.5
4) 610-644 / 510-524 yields 3.4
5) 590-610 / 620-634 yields 1.5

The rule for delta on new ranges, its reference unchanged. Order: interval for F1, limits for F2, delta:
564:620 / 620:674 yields -0.04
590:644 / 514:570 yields 0.19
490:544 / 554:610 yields 0.07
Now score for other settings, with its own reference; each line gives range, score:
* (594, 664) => 657.0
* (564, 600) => 592.0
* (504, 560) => 557.0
